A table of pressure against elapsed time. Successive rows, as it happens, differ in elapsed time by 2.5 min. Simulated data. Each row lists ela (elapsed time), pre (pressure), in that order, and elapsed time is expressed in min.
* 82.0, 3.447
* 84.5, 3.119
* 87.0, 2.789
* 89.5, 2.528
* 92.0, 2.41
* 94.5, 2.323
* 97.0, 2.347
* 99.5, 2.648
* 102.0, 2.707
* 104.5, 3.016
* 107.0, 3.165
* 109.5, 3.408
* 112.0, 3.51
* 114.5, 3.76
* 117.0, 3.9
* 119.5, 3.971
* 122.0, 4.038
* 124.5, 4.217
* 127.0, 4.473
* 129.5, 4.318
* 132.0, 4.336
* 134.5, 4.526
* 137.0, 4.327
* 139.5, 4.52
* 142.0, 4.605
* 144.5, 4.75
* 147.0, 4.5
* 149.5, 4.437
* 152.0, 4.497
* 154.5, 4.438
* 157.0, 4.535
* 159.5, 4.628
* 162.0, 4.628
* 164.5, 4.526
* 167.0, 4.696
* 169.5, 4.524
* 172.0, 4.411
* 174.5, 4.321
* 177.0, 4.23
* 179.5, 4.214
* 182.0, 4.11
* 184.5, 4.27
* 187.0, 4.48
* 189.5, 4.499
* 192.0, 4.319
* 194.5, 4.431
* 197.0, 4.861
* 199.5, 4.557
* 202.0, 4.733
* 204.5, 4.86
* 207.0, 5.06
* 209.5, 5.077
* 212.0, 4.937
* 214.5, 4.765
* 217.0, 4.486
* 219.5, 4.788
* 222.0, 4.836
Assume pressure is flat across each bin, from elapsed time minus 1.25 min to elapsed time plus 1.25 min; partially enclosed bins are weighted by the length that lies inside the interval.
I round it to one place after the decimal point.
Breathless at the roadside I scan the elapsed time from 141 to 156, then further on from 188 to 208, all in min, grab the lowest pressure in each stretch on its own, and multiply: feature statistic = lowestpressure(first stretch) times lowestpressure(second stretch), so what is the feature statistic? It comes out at 19.2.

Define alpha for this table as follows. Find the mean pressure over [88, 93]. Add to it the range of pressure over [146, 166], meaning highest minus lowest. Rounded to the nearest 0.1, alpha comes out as 2.7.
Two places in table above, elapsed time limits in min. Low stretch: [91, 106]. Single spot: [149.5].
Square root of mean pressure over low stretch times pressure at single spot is 3.4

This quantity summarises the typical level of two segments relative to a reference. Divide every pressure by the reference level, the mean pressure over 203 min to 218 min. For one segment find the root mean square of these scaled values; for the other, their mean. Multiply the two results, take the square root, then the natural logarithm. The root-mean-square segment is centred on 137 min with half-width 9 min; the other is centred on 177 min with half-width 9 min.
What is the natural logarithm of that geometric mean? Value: -0.102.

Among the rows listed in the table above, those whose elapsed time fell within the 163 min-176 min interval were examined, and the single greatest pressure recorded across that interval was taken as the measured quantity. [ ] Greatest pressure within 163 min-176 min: 4.696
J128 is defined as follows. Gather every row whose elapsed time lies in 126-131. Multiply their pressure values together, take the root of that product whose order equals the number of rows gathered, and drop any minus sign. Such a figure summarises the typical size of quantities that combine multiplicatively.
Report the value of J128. 4.39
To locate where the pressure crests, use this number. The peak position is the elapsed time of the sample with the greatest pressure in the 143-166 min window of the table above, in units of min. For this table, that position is 144.5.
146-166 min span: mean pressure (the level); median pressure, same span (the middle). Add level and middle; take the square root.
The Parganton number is 3.01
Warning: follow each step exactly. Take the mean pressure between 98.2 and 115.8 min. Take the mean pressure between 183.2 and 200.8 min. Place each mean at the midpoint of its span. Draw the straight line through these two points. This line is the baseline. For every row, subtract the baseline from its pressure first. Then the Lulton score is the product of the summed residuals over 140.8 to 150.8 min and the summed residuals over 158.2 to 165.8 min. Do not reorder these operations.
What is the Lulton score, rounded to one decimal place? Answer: 5.5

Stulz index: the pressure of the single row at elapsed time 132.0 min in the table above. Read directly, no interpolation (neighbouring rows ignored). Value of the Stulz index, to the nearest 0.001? 4.336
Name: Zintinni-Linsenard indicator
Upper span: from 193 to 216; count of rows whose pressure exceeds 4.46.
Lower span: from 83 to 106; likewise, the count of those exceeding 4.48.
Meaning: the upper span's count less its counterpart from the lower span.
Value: 8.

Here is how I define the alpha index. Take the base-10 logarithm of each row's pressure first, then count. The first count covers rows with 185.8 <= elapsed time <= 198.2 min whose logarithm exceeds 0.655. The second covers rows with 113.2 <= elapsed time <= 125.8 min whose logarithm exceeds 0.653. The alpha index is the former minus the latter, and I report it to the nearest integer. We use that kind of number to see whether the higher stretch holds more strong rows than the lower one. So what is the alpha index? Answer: 1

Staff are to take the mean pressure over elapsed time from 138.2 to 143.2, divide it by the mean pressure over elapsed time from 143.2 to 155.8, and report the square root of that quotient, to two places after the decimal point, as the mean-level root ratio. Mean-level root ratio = 1.00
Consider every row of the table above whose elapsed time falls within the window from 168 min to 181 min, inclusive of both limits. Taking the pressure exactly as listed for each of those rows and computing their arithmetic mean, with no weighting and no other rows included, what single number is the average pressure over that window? 4.3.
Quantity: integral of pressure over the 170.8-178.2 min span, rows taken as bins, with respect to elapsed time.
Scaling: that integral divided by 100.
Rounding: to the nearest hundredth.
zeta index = 0.32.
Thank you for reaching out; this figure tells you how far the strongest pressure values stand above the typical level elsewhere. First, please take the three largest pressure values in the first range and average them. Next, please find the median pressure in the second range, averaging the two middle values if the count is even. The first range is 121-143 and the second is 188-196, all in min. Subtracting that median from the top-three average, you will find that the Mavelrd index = 0.1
